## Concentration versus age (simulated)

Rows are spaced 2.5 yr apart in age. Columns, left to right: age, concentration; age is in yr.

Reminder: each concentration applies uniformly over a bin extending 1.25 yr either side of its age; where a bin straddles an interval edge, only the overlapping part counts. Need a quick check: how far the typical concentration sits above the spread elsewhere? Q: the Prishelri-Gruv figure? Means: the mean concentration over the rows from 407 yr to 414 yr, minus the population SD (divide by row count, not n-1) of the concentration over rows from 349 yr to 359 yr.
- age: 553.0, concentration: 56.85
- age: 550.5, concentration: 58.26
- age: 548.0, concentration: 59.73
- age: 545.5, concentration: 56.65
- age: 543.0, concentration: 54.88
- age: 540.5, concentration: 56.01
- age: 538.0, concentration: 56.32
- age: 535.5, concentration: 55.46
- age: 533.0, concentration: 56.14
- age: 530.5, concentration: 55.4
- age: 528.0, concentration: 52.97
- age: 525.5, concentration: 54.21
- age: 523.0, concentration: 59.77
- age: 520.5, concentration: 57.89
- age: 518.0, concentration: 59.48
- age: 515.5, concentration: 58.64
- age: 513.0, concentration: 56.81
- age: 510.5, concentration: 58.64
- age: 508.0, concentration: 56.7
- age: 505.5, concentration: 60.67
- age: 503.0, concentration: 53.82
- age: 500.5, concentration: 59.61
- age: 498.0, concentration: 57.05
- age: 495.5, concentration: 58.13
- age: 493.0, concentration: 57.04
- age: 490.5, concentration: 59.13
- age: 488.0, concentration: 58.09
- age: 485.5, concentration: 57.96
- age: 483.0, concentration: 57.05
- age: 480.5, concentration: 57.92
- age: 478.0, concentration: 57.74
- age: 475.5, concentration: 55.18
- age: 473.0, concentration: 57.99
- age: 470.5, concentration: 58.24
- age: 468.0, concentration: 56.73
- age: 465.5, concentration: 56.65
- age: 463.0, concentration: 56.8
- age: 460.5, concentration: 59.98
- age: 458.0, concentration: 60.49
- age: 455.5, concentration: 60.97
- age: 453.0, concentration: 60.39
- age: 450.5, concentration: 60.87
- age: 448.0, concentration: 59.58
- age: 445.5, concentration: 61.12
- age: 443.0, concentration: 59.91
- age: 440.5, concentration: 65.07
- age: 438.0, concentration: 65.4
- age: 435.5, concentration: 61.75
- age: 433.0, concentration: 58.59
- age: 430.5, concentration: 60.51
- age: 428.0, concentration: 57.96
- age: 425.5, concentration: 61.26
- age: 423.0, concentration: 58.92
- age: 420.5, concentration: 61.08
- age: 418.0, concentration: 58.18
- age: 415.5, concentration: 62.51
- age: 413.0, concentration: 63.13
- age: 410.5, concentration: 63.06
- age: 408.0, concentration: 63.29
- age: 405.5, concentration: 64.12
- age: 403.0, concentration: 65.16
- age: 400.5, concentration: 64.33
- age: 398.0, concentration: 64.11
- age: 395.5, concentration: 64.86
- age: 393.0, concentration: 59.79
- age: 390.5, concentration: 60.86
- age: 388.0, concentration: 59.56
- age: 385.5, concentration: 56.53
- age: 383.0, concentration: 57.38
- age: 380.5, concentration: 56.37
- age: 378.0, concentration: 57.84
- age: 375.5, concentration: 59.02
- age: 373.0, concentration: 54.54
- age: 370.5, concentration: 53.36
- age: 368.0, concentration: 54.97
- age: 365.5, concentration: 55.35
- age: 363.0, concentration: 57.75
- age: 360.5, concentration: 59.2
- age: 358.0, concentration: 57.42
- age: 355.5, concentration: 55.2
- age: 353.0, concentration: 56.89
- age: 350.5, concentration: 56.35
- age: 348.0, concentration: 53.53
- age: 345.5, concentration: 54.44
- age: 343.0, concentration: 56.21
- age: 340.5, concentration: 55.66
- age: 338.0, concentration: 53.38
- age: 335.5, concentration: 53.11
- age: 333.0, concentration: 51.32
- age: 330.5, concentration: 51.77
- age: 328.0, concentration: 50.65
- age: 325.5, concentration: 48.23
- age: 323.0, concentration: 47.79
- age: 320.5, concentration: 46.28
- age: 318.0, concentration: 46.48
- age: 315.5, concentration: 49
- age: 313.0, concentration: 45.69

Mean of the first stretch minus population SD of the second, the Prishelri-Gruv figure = 62.3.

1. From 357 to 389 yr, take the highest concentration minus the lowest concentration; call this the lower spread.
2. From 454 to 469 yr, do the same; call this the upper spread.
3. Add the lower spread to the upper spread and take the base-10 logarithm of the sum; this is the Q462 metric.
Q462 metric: 1.0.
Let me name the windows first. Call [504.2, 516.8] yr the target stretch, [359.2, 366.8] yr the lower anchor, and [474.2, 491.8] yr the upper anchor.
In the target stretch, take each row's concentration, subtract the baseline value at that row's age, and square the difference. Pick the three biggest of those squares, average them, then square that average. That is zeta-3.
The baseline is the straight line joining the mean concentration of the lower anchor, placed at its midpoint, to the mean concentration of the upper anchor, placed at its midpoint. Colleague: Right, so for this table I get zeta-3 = 15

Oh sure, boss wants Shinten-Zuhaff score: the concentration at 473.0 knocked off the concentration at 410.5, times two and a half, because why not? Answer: 13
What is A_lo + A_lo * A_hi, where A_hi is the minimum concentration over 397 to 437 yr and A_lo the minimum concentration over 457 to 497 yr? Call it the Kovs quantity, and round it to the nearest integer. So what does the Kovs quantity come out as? 3253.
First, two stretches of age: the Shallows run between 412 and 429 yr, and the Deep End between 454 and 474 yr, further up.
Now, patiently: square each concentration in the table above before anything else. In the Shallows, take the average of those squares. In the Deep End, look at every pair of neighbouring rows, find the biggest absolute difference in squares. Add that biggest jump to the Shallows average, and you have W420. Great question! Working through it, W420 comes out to 4027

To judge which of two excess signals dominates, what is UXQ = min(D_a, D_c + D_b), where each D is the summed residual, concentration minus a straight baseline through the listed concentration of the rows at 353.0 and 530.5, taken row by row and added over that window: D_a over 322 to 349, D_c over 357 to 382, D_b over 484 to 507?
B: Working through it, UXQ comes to -51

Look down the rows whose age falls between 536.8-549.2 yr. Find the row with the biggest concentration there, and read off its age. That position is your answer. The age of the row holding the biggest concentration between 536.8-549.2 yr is 548.0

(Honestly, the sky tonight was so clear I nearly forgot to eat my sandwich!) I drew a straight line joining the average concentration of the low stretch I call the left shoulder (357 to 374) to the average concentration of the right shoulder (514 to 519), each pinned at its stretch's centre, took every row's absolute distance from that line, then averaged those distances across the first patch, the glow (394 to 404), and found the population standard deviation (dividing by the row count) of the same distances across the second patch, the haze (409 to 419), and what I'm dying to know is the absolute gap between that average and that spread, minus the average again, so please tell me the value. -2.1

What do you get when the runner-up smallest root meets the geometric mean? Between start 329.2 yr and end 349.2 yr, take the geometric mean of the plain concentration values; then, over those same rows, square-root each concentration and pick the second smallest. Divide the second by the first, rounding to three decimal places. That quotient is 0.134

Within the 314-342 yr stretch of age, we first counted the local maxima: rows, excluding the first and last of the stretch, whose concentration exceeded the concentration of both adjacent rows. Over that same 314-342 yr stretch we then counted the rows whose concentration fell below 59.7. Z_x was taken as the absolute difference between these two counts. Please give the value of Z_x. 10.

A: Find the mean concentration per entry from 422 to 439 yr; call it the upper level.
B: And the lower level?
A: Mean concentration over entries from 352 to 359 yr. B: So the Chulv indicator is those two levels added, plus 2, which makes 119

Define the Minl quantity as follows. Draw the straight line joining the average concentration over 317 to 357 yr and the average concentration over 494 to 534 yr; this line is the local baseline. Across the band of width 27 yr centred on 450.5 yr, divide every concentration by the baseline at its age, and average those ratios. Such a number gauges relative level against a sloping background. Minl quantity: 1.10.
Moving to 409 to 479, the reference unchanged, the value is 1.09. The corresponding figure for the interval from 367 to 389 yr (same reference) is 1.06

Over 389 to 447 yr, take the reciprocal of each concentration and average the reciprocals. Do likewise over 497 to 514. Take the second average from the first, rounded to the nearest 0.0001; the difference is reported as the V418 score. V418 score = -0.0012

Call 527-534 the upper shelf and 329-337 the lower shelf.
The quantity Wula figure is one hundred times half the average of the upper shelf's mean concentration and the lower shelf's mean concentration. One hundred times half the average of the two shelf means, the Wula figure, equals 2673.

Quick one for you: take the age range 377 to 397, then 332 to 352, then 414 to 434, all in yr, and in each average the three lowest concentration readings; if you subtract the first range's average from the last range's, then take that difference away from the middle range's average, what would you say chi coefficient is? 51.1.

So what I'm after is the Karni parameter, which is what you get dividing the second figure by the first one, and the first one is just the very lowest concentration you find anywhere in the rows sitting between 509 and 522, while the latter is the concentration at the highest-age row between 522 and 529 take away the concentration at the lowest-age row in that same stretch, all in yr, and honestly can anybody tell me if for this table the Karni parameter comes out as -0.12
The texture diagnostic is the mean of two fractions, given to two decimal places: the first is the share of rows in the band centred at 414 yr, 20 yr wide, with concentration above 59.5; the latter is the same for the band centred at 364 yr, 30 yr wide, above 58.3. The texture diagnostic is 0.46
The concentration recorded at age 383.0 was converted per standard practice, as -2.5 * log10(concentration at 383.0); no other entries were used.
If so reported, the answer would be -4.397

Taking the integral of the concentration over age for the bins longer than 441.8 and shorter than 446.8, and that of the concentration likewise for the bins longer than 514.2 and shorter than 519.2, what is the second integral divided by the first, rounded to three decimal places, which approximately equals 0.976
